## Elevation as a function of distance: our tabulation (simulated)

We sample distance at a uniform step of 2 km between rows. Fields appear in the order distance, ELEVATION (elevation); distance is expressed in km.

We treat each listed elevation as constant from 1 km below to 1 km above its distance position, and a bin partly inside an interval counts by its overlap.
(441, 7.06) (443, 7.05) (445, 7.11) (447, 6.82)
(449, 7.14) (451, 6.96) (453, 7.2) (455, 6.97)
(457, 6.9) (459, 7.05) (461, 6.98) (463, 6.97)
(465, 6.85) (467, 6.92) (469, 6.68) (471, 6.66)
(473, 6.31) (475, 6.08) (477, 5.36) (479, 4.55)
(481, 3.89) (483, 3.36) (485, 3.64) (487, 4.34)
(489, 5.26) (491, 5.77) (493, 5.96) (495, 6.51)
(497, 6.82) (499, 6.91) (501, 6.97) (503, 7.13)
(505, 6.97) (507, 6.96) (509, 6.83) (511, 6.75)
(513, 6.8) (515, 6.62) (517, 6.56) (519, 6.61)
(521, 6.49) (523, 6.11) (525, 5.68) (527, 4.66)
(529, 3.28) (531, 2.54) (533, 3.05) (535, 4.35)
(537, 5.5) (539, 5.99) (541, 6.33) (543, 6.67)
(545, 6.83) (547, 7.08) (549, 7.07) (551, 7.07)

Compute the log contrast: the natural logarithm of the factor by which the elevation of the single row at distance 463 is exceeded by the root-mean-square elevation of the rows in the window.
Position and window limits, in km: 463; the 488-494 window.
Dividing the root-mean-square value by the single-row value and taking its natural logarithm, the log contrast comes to -0.21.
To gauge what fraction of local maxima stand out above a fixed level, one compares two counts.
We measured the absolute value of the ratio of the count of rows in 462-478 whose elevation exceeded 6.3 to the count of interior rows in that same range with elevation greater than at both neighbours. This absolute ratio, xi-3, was 6.0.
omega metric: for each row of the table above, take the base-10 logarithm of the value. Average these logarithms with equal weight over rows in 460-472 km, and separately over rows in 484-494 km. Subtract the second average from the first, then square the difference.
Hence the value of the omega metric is 0.021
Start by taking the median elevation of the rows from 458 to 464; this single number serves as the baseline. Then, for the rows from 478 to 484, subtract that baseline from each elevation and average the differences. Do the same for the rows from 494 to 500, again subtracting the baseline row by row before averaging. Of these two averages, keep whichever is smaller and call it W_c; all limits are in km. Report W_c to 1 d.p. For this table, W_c -3.0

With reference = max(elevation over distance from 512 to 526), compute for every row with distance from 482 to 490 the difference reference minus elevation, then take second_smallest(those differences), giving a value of 2.46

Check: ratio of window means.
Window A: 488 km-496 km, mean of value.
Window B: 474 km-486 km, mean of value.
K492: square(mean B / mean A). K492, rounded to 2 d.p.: 0.58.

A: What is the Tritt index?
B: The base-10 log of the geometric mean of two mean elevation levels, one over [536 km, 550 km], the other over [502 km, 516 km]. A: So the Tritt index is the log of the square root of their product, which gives 0.82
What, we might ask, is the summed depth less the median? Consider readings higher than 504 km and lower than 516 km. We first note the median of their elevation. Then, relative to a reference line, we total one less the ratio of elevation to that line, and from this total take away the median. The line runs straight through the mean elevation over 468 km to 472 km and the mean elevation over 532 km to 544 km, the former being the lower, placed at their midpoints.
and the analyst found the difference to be -7.8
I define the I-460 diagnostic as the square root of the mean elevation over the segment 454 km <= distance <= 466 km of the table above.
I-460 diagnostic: 2.64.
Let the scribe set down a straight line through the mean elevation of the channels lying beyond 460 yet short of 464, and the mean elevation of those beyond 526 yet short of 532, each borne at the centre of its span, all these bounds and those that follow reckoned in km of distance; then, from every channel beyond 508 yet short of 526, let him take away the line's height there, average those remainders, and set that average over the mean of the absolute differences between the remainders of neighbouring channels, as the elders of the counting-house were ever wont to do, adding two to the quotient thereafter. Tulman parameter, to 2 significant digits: 20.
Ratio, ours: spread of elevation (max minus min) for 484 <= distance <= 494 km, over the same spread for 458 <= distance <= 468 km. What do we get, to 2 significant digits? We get 12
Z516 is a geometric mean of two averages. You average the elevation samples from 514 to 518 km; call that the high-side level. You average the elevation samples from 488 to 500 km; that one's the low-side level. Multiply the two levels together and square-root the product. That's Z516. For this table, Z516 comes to 6.4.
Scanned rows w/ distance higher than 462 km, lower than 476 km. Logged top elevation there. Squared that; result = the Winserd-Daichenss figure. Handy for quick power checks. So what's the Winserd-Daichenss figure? 48.6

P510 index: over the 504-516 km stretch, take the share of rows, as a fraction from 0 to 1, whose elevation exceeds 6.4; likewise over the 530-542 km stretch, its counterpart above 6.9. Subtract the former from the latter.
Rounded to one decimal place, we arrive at -1.0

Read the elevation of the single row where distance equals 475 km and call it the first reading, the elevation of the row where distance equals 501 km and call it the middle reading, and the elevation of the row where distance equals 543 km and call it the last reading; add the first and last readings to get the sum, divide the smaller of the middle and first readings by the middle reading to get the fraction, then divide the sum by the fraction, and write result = 14.6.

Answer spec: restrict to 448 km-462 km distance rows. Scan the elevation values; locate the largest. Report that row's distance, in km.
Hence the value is 453 km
